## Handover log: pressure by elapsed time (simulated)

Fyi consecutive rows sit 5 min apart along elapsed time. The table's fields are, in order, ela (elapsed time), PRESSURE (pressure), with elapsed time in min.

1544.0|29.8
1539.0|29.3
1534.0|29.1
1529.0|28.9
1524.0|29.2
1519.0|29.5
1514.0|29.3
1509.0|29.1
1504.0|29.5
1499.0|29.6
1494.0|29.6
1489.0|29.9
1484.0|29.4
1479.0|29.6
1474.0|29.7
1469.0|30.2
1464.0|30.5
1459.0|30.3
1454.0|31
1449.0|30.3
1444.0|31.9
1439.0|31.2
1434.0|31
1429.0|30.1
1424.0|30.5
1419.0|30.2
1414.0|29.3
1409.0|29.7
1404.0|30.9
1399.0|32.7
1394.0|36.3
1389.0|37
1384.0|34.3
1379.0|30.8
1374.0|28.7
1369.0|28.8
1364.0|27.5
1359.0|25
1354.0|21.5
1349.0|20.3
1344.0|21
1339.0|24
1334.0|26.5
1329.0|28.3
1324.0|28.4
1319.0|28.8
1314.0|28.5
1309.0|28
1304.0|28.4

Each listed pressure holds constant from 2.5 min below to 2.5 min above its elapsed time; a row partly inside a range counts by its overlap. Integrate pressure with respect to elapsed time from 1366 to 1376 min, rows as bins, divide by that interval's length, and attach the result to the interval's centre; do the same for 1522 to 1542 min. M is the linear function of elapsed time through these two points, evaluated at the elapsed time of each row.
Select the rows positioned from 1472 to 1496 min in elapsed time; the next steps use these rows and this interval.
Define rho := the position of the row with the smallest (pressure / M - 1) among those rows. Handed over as 1484.0 min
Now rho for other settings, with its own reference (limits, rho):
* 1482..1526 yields 1509.0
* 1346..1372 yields 1349.0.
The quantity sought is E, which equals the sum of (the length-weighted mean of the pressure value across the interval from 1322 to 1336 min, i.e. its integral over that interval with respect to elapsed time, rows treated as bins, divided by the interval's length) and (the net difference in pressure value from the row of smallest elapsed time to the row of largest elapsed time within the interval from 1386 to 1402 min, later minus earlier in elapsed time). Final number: 23.5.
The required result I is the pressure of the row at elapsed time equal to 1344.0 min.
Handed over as 21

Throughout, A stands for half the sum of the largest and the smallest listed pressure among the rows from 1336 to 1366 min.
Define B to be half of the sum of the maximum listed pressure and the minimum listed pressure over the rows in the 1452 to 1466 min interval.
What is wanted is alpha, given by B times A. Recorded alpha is 733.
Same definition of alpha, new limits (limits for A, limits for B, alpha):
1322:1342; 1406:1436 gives 790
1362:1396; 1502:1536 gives 942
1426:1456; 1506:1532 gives 905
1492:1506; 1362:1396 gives 953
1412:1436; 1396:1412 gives 941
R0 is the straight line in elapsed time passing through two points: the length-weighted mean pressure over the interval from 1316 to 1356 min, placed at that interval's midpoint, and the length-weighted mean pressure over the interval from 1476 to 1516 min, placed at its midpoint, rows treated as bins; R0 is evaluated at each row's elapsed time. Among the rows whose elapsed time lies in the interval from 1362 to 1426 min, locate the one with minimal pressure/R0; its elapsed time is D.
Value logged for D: 1364.0 min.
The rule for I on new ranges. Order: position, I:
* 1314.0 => 28.5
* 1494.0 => 29.6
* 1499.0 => 29.6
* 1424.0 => 30.5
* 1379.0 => 30.8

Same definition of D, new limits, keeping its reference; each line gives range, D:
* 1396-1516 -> 1509.0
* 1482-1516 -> 1509.0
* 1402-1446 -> 1414.0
